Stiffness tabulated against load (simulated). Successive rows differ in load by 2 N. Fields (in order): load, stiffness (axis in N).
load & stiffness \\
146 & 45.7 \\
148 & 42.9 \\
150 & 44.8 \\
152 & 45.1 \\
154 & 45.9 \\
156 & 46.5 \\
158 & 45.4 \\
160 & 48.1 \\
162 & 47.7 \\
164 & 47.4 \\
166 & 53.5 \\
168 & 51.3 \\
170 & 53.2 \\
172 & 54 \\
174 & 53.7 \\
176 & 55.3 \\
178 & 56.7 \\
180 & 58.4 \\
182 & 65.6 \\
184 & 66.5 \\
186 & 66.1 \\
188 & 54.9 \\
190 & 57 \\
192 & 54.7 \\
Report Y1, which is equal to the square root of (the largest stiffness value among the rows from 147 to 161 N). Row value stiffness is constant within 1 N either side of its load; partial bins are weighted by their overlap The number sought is 6.9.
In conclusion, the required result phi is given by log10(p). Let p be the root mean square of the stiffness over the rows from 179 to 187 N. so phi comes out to 1.81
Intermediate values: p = 64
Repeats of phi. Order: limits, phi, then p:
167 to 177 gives 1.73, 54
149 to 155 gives 1.66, 45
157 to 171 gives 1.70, 50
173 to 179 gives 1.74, 55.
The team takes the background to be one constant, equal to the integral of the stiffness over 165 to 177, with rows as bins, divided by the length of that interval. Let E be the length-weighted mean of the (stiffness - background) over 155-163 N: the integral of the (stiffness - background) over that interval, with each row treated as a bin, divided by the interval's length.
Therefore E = -6.6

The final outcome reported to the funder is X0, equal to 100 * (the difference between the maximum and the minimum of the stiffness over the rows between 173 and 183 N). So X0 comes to 1190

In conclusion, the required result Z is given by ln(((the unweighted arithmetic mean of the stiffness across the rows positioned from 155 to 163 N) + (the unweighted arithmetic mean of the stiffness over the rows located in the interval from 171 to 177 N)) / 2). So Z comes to 3.92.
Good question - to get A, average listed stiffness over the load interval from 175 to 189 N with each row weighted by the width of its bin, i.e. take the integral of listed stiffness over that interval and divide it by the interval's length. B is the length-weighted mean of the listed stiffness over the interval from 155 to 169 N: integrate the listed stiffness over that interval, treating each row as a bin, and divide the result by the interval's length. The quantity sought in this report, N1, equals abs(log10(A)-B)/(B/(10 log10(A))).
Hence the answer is 17.2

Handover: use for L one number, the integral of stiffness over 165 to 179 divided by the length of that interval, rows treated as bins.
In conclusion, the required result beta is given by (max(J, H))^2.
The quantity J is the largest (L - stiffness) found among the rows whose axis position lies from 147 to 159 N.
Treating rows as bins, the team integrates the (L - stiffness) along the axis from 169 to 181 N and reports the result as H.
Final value 122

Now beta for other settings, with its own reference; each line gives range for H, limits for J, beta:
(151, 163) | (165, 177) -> 8115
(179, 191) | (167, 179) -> 7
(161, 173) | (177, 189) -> 1108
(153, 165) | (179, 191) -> 7308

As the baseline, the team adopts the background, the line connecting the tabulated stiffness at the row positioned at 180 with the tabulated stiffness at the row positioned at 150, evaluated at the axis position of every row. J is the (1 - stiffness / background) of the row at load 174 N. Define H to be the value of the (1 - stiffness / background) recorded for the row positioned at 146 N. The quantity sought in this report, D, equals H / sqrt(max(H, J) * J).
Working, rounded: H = -0.06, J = 0.036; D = -1.8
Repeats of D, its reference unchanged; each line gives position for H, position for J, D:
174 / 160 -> 1.2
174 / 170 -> 1.7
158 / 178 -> 2.1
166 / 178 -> -2.0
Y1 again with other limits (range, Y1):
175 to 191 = 8.2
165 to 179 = 7.5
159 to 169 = 7.3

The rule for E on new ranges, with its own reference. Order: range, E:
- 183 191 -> 7.6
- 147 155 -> -8.8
